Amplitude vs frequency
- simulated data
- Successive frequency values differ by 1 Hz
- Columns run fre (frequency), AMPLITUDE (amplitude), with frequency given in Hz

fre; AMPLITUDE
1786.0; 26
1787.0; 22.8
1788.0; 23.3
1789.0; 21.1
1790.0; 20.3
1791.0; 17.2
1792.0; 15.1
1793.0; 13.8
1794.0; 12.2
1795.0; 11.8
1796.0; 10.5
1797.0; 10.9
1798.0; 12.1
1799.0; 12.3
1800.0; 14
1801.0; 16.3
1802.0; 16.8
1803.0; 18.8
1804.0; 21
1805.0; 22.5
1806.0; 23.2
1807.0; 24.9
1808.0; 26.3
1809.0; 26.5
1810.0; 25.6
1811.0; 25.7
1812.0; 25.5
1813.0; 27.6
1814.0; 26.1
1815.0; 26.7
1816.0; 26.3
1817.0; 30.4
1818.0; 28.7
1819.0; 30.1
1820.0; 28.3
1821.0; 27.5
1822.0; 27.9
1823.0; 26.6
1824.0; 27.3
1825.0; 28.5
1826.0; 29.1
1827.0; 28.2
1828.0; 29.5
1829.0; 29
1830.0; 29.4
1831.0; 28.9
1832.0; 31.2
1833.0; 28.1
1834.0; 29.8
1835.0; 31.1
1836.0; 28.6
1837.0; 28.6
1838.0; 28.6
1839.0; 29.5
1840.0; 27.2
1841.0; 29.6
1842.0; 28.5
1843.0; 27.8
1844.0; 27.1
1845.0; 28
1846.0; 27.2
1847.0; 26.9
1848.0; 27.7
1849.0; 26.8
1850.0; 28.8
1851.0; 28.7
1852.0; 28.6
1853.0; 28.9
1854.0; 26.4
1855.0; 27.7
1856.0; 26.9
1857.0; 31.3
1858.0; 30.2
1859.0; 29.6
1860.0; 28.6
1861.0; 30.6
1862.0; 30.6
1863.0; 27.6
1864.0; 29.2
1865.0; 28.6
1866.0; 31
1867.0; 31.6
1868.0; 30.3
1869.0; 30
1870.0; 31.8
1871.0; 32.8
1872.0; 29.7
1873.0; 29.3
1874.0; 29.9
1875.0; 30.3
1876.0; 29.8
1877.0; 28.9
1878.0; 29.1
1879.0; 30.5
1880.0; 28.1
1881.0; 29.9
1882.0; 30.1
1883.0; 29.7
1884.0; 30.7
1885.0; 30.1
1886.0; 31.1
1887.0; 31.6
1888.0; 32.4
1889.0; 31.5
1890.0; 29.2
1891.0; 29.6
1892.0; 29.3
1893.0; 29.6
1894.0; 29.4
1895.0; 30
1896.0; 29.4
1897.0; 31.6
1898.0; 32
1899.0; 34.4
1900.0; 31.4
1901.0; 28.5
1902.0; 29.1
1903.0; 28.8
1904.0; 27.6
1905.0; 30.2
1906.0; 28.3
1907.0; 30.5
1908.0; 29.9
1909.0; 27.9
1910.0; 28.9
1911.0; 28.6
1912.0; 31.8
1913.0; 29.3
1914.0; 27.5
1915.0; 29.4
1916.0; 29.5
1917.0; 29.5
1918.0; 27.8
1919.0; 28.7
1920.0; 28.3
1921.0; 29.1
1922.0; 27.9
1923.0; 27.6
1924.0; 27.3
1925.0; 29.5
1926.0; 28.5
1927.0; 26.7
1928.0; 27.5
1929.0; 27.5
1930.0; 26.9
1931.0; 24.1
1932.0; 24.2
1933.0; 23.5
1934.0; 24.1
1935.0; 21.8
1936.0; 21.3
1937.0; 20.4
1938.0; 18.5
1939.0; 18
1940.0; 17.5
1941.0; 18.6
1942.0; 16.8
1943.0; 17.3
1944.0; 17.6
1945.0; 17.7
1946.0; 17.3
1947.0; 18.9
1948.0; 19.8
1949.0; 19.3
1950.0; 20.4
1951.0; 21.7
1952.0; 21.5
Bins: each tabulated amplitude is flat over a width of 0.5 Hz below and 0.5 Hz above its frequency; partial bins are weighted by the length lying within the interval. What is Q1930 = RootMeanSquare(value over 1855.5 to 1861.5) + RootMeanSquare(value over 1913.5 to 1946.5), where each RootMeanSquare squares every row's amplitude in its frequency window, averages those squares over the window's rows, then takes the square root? 54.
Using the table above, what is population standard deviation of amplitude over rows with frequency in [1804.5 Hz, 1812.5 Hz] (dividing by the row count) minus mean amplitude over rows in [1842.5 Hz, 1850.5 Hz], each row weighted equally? -26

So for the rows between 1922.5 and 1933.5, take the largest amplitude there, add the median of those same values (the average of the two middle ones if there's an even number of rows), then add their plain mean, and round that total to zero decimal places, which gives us 83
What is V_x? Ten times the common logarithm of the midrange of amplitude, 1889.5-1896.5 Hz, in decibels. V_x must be 14.7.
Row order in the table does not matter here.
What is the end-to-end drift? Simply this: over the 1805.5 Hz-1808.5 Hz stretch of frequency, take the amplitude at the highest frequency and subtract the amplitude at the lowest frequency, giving 3.1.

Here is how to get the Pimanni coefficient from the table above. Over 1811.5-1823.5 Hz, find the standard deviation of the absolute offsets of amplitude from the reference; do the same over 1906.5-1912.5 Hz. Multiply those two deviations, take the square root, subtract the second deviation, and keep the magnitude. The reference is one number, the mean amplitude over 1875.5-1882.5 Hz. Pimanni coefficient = 0.19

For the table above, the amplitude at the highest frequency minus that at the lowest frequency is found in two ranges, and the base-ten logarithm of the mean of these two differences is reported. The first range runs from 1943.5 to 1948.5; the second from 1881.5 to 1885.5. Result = 0.0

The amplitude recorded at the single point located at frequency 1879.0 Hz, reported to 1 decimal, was 30.5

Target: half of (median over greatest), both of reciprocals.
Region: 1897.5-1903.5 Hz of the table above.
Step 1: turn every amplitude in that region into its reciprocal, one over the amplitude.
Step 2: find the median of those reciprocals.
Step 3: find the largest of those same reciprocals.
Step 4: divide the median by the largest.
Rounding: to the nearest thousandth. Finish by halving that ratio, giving 0.472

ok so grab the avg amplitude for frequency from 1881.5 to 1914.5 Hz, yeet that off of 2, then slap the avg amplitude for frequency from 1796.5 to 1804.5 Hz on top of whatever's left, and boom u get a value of -13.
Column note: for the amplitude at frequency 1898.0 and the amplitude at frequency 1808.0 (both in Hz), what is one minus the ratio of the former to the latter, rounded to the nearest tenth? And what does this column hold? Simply -0.2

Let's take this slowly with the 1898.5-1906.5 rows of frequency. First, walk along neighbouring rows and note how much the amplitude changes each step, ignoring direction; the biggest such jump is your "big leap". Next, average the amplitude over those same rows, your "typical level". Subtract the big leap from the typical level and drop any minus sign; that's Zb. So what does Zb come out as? 26.8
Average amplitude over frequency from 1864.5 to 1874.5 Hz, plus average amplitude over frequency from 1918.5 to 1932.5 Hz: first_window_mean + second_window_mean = 58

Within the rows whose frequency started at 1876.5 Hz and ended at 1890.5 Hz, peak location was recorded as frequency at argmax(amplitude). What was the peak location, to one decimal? 1888.0 Hz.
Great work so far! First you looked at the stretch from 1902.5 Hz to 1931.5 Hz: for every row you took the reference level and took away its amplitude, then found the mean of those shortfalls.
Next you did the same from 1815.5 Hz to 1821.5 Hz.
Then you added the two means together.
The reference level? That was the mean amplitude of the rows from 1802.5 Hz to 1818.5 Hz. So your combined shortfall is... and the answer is -6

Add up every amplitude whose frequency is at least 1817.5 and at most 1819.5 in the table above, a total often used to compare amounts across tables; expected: 59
